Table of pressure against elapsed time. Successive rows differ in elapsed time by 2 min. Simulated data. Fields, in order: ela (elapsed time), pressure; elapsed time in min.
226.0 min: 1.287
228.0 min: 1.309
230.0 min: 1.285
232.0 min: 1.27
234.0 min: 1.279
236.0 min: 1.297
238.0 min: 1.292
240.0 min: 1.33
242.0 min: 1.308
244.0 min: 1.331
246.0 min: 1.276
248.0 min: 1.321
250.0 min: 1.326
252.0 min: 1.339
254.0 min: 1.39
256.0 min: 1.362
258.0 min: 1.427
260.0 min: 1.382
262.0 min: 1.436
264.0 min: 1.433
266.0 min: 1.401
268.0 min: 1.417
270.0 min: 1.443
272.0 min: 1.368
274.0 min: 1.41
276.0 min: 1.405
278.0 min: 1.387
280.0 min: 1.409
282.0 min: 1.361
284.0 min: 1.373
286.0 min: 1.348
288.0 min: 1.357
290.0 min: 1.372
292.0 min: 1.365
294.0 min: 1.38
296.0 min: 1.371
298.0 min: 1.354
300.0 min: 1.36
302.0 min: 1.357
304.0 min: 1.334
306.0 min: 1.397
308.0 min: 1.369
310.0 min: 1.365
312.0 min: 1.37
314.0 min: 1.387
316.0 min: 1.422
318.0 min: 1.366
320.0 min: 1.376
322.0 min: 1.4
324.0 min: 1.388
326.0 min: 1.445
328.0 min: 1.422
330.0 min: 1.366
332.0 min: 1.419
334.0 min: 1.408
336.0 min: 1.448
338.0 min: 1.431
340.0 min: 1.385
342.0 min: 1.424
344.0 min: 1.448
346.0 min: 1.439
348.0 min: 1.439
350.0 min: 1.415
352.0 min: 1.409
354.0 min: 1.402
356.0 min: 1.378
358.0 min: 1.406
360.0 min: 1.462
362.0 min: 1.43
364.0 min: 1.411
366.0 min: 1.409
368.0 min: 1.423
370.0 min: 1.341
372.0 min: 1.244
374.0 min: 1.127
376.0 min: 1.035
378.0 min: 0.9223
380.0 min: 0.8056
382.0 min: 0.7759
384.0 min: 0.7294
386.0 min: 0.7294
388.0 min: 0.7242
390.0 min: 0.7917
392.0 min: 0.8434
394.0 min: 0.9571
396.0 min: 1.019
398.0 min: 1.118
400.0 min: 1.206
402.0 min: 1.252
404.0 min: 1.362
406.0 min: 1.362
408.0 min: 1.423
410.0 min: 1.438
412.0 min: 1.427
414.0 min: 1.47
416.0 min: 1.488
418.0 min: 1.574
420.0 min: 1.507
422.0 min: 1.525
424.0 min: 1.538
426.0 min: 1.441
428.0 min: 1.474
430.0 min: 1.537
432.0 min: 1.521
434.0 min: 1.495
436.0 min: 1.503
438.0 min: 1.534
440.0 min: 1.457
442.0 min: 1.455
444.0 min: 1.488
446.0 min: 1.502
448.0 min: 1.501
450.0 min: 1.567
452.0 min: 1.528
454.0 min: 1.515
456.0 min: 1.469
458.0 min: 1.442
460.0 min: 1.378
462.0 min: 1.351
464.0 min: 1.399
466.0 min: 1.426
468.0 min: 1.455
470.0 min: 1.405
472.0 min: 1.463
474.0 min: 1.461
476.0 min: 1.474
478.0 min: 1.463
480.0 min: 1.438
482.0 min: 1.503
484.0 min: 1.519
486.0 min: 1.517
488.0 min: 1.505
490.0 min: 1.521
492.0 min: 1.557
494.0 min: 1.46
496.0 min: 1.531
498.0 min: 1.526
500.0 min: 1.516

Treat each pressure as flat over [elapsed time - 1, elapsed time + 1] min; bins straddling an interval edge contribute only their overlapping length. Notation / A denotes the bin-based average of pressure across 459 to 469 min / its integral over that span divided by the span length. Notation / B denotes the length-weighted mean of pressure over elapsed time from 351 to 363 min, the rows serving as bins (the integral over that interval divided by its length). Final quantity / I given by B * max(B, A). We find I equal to 2.0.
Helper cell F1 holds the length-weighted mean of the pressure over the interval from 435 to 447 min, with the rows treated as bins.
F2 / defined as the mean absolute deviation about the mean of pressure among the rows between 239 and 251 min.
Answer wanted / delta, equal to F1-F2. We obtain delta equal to 1.47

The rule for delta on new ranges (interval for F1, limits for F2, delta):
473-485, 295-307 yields 1.46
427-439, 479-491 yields 1.49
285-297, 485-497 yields 1.34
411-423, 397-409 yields 1.40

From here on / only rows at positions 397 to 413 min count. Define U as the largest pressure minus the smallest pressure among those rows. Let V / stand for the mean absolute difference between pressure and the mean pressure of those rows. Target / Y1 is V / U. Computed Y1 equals 0.308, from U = 0.320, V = 0.099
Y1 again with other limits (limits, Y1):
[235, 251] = 0.307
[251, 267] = 0.289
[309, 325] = 0.263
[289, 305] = 0.226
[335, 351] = 0.246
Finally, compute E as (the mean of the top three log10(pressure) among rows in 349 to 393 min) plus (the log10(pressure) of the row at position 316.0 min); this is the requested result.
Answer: 0.311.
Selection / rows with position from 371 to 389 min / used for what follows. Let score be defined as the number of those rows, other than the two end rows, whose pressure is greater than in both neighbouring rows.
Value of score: 0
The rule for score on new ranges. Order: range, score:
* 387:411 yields 0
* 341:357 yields 1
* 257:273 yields 2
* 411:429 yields 2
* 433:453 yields 3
